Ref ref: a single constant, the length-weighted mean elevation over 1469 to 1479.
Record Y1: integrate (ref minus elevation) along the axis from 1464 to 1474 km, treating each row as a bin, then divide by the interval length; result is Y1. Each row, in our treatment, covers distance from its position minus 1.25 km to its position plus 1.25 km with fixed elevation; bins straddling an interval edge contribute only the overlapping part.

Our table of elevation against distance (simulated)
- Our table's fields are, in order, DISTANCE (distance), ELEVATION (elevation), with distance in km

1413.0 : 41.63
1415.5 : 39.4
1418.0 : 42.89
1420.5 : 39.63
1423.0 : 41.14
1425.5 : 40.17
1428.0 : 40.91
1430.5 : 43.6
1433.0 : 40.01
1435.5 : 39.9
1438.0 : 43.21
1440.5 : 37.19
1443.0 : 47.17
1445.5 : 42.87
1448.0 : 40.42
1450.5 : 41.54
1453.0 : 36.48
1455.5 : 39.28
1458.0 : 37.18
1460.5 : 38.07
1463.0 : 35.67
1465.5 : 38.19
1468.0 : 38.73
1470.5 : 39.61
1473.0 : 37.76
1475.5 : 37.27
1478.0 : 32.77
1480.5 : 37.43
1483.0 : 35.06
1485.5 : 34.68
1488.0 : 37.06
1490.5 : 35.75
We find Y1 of -1.5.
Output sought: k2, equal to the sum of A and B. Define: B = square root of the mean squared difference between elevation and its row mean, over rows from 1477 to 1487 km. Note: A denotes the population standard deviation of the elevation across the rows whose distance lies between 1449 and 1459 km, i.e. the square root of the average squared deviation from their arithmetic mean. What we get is 3.63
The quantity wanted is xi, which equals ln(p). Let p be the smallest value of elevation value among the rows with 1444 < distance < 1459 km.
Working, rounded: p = 36.48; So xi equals 3.60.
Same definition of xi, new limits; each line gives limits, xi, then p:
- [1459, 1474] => 3.57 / 35.67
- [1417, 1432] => 3.68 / 39.63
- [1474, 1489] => 3.49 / 32.77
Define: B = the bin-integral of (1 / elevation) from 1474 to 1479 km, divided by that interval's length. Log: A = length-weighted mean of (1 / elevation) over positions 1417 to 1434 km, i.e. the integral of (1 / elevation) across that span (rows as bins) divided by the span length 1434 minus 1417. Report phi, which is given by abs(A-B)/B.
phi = 0.15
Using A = 0.024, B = 0.0285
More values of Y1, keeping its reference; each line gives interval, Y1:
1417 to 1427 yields -3.9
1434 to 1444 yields -4.7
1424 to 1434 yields -4.2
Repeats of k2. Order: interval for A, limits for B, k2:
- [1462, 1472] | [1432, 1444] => 4.88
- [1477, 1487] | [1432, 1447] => 4.82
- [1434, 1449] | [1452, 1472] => 4.41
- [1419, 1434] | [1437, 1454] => 4.72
